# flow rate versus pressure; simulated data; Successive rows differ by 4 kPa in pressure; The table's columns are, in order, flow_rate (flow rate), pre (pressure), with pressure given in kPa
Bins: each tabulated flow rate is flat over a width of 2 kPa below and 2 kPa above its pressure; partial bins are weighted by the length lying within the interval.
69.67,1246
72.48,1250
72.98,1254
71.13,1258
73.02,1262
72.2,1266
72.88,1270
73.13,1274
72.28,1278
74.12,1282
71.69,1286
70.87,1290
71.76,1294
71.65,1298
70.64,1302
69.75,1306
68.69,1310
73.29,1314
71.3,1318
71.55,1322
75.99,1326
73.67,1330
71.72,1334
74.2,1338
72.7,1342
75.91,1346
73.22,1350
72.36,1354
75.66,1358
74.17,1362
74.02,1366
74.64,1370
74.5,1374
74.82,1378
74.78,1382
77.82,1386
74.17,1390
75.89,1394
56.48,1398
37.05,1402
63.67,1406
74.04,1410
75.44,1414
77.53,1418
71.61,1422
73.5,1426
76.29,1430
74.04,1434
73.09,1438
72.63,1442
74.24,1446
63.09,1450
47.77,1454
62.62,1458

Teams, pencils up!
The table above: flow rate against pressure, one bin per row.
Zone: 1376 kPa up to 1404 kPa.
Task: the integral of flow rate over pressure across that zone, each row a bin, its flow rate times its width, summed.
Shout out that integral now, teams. 1884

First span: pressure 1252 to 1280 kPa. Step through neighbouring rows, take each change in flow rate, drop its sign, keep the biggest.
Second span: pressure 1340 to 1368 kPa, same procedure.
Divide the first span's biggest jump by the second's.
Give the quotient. 0.57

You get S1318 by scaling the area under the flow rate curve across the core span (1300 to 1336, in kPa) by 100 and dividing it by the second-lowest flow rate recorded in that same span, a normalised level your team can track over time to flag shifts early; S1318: 3708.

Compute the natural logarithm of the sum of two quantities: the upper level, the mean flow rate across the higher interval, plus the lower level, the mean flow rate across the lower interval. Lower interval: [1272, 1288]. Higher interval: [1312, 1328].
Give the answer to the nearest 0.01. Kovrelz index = 4.98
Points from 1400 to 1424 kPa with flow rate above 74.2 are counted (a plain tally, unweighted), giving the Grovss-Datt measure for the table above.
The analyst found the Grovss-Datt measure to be 2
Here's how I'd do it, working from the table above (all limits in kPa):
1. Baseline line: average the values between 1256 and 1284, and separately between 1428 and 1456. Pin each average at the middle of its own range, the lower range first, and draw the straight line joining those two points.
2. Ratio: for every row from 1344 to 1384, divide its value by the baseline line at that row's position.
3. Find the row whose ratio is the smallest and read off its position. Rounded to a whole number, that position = 1354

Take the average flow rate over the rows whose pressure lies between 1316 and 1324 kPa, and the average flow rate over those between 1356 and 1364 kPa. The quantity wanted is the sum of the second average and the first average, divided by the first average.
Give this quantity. 2.05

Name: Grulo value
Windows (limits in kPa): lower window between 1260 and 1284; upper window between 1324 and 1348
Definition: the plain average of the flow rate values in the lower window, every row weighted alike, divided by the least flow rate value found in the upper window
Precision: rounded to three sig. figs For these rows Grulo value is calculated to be 1.02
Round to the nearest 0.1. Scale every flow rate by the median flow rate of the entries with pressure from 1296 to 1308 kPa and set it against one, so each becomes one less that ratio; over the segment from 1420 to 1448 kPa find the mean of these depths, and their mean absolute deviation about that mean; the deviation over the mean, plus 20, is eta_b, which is 19.6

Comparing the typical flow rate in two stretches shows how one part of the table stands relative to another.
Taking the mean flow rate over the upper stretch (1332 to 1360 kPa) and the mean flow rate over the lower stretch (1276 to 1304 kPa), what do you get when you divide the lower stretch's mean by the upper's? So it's 0.98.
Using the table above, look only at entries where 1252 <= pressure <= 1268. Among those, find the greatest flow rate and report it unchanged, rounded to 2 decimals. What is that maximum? 73.02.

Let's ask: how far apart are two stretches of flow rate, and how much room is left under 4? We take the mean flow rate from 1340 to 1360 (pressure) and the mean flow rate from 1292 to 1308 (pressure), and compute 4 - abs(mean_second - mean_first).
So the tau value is 1.0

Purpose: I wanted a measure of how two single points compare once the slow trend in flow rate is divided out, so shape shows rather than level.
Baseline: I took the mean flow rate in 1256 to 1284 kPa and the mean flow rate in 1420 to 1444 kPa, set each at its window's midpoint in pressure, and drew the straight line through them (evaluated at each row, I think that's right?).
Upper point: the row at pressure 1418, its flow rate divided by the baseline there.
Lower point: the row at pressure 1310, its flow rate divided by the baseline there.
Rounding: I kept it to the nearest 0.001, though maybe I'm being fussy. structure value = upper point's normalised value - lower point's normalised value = 0.113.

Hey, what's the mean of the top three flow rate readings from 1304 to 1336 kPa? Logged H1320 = 74.3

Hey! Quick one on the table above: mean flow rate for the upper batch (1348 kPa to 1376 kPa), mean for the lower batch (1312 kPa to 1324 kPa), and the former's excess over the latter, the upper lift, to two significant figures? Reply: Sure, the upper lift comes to 2.0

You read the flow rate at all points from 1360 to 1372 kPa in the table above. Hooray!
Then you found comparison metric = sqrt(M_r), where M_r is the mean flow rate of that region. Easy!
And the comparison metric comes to 8.618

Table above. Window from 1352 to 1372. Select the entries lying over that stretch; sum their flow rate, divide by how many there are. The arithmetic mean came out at 74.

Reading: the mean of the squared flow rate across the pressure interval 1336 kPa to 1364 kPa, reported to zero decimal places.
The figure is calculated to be 5482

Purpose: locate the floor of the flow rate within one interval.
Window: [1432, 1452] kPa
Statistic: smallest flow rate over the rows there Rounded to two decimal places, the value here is 63.09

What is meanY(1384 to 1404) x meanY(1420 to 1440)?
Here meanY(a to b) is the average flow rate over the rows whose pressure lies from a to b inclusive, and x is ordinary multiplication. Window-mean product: 4738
